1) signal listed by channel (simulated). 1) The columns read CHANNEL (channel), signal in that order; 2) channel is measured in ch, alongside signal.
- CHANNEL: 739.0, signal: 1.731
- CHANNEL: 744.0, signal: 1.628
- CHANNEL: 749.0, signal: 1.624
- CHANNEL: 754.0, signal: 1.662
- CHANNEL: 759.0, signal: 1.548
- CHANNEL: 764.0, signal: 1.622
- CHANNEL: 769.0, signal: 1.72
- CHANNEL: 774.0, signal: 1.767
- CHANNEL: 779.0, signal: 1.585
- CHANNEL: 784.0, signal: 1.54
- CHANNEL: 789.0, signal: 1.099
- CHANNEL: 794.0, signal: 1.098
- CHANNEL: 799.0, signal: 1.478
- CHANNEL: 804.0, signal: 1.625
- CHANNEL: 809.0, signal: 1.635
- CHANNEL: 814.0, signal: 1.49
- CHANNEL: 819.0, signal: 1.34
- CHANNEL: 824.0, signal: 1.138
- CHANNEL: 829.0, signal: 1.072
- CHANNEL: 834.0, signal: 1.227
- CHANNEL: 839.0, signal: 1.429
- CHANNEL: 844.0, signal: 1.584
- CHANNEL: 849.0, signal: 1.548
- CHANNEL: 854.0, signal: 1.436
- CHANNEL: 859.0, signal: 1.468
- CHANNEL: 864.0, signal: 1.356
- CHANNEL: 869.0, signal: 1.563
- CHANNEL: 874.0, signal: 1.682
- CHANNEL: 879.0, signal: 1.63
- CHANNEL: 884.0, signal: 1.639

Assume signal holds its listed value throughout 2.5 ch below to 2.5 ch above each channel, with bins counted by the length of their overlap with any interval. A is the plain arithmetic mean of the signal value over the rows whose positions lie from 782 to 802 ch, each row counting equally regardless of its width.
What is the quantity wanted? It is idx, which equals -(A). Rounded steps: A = 1.30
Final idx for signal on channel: -1.30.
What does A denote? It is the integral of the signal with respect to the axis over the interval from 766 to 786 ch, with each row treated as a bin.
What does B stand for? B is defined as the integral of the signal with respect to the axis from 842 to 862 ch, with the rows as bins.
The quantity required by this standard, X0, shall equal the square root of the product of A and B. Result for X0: 31.5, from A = 33.1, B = 30.1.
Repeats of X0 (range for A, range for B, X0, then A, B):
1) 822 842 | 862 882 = 27.7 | 24.6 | 31.3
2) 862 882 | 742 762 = 31.8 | 31.3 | 32.3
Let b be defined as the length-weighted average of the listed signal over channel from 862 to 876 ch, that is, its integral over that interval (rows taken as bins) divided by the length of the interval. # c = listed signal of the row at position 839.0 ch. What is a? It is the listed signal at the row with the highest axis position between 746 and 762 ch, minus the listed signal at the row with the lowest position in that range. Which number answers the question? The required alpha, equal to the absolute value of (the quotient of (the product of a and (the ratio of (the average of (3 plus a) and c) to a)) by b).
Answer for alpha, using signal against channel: 1.42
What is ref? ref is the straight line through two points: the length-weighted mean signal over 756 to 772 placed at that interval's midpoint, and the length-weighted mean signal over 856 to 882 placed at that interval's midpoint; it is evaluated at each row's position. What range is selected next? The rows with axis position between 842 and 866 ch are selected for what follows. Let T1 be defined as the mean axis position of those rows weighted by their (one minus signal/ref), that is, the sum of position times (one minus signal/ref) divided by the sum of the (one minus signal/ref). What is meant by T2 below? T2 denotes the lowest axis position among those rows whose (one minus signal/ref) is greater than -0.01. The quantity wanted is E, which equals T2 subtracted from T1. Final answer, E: 11.5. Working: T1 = 860.5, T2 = 849.0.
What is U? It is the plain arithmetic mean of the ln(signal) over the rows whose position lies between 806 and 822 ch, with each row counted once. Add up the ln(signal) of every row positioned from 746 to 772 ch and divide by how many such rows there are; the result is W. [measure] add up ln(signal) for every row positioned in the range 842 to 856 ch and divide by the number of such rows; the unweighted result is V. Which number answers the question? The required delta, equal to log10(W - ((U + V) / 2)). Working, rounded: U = 0.394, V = 0.420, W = 0.491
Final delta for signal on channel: -1.07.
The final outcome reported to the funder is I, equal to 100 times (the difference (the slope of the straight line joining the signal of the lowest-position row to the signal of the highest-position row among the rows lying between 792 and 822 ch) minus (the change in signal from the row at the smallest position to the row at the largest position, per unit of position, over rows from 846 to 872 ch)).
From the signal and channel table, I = 0.9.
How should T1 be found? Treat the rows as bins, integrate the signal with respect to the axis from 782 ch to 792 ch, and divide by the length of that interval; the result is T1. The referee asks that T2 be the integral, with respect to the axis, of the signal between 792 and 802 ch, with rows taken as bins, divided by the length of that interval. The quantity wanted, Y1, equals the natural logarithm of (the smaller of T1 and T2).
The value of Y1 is 0.26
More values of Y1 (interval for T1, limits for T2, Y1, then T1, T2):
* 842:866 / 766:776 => 0.39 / 1.48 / 1.74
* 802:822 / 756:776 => 0.41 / 1.51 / 1.66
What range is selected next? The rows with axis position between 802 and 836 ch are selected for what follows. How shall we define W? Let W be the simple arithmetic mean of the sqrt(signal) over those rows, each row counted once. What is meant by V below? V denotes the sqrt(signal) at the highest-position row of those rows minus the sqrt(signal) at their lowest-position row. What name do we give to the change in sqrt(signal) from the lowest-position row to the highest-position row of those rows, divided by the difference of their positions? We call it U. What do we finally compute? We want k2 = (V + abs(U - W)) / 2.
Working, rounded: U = -0.006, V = -0.17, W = 1.16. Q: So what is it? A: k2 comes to 0.501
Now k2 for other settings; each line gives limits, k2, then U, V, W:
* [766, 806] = 0.590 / -0.001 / -0.04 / 1.22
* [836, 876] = 0.663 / 0.003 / 0.10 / 1.23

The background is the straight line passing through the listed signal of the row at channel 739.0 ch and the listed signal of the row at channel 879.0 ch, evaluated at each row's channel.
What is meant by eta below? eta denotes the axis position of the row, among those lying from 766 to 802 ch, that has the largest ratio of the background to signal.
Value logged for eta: 789.0 ch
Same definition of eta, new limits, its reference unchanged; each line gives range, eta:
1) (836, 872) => 864.0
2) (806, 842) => 829.0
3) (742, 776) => 759.0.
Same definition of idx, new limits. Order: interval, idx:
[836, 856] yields -1.50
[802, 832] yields -1.38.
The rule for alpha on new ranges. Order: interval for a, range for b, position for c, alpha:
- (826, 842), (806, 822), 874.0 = 1.70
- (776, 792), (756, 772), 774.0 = 1.31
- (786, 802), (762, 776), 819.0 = 1.39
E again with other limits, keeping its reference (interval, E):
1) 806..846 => 13.5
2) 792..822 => 8.7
